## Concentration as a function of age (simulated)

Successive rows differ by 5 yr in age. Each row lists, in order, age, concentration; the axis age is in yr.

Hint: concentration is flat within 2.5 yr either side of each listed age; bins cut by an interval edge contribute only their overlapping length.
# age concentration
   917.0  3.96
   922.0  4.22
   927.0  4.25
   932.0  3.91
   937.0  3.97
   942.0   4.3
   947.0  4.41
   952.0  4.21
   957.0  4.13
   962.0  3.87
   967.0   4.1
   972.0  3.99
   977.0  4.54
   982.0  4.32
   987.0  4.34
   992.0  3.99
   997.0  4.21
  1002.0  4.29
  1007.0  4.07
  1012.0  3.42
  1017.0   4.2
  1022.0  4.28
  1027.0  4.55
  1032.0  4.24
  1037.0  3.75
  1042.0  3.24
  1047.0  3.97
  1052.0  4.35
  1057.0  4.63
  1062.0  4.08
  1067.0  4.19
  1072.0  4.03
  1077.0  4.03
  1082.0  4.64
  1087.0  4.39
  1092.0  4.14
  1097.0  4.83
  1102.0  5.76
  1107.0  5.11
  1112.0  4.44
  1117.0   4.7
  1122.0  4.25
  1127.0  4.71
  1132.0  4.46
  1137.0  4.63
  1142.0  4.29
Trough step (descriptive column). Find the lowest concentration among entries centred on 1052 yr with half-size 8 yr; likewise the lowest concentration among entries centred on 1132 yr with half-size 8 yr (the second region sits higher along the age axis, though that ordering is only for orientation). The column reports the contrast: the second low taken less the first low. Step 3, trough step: 0.49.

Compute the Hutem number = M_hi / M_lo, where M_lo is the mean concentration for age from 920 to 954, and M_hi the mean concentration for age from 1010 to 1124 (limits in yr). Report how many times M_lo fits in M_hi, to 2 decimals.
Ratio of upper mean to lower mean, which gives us 1.03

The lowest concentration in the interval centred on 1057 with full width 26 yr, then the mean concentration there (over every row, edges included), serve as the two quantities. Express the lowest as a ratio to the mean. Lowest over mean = 0.94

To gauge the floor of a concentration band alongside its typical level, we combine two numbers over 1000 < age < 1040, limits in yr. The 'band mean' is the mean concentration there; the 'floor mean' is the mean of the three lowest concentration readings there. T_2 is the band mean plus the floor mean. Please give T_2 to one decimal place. 7.8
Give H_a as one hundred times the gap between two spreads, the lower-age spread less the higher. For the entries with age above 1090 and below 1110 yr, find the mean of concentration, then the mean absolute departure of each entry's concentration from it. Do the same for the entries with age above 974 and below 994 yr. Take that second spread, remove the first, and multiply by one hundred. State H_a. -32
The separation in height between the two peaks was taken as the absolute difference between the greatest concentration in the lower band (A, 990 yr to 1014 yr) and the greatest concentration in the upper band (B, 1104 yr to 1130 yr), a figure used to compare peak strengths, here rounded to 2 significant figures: 0.82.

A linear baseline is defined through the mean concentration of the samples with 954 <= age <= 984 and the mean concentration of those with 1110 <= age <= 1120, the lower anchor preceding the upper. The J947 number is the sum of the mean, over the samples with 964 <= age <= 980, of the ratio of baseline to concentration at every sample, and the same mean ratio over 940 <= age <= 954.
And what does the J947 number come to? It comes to 1.94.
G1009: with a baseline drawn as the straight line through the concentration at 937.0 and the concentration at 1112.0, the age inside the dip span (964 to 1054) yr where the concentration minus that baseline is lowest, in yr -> 1042.0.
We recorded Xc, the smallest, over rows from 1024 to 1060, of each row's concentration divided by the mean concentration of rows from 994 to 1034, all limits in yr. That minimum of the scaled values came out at 0.78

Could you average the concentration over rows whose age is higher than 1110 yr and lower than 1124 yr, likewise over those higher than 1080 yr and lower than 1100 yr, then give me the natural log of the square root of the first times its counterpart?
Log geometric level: 1.50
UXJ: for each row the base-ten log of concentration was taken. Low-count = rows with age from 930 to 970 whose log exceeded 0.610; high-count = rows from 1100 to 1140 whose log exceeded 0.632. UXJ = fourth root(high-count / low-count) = 1.09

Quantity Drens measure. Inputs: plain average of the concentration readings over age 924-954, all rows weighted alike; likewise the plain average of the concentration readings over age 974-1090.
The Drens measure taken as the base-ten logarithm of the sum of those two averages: 0.921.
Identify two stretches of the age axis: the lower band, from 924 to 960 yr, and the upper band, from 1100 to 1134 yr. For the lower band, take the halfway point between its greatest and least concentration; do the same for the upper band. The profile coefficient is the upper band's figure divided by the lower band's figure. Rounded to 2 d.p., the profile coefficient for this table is 1.20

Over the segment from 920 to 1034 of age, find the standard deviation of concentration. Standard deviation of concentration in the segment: 0.24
